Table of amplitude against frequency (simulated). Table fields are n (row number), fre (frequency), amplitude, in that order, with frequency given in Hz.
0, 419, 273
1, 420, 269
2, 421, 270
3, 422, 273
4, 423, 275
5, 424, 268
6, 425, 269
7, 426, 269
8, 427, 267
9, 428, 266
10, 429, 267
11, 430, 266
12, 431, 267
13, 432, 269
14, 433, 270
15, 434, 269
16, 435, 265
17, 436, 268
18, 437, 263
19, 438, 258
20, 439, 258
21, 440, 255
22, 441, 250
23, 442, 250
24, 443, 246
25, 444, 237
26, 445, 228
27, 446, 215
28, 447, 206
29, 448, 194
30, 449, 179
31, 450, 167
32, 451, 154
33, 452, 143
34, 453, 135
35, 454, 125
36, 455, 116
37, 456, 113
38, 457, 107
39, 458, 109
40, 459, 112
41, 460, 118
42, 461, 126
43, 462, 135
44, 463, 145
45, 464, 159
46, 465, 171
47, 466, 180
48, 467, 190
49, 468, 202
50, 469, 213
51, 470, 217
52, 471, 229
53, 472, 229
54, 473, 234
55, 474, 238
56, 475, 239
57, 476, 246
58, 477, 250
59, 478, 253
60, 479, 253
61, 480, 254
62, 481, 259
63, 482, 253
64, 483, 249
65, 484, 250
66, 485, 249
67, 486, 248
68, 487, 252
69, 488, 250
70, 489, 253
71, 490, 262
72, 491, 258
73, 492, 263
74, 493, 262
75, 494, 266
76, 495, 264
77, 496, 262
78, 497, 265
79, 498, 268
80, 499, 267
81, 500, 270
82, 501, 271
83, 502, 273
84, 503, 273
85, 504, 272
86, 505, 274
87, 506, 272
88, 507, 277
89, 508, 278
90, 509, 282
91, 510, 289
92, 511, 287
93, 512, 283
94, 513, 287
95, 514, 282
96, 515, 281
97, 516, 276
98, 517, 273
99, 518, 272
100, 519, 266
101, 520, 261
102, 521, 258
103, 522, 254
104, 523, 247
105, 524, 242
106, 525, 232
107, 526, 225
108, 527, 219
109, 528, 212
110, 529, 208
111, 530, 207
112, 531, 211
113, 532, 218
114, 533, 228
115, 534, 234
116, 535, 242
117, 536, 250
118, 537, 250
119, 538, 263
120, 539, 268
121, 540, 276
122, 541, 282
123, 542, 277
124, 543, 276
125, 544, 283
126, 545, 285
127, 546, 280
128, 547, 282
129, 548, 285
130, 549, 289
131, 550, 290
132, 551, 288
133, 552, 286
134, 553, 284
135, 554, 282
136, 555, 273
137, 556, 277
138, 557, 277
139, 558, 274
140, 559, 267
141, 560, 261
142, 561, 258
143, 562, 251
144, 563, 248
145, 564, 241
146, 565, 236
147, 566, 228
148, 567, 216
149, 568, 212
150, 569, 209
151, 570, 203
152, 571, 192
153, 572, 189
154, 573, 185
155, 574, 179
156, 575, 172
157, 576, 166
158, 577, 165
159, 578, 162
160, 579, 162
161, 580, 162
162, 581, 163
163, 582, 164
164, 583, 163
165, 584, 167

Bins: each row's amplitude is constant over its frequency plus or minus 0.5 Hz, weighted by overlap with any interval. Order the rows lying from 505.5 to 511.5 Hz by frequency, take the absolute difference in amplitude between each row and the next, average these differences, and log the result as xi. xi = 3.8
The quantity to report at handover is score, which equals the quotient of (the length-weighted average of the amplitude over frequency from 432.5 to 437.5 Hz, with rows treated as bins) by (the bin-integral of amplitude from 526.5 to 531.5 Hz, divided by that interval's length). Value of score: 1.26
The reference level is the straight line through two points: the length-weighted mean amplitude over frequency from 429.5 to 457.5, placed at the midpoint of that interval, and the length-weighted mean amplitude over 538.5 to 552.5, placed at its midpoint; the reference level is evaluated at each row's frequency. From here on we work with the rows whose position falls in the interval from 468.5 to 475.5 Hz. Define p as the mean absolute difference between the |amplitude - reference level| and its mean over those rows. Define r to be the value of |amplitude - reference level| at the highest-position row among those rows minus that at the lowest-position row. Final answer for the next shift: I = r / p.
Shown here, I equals -3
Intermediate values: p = 5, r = -13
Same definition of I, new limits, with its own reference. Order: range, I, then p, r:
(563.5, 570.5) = 3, 13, 42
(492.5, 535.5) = 1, 13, 17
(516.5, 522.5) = 1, 3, 2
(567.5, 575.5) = 3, 13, 45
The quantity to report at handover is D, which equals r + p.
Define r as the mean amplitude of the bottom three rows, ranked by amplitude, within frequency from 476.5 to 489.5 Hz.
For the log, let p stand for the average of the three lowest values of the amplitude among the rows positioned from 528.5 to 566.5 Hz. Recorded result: 457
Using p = 209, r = 249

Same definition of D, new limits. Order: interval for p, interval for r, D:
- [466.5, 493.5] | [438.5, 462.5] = 311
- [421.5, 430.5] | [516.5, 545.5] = 475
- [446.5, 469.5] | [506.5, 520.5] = 376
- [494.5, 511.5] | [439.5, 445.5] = 501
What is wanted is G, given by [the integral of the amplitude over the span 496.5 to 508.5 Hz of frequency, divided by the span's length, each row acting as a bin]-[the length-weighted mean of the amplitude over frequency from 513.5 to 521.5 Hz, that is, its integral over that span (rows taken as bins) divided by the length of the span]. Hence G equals 1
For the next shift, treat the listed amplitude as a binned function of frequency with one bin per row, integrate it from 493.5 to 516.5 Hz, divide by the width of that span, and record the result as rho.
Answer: 275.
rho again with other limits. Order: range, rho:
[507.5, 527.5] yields 265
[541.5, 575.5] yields 251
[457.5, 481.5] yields 198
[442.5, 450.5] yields 209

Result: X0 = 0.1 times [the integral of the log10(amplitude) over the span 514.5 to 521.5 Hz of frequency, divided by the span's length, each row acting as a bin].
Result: 0.243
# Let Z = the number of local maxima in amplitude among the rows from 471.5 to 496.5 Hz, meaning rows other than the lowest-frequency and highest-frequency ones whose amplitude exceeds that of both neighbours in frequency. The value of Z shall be 6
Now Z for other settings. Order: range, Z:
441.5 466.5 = 0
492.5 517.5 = 5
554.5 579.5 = 0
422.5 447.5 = 3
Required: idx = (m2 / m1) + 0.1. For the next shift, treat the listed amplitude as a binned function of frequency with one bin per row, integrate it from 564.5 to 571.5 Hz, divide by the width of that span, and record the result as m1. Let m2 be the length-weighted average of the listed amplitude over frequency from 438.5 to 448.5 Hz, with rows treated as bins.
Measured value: 1.2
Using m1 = 214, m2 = 234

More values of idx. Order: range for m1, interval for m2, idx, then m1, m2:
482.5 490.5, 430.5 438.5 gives 1.2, 252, 266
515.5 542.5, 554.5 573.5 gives 1.1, 246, 237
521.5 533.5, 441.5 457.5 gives 0.9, 225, 176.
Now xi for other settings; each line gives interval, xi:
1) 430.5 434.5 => 1.3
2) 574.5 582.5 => 1.7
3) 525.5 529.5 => 5.7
